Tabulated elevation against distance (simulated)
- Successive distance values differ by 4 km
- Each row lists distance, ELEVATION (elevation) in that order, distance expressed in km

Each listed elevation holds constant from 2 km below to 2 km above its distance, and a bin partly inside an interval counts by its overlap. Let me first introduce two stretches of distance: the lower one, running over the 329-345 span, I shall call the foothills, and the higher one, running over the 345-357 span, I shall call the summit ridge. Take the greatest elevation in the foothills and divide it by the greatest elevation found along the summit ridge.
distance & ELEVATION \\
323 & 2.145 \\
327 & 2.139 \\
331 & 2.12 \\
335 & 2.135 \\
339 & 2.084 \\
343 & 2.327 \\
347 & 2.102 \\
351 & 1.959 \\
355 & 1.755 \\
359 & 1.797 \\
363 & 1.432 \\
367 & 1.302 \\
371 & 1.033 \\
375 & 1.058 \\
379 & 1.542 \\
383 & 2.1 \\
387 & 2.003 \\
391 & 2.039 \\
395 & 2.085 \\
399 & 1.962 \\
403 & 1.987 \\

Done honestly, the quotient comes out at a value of 1.11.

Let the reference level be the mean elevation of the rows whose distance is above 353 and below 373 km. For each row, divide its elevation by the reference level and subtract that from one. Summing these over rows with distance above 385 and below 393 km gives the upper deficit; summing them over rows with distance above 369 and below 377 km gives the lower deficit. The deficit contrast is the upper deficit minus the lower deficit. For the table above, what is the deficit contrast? -1.3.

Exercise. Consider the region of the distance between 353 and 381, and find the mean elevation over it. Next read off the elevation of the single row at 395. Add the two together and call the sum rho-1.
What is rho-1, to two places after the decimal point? 3.50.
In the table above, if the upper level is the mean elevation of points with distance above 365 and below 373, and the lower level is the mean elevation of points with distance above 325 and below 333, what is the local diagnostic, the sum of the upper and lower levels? 3.3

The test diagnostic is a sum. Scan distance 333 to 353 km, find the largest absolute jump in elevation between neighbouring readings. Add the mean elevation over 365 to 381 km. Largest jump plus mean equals 1.5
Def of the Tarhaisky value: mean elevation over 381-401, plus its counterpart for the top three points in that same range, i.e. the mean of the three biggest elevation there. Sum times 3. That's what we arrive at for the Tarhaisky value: 12.3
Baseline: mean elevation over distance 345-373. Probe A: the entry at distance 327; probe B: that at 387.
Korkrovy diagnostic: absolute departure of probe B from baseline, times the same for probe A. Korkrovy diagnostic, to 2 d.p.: 0.19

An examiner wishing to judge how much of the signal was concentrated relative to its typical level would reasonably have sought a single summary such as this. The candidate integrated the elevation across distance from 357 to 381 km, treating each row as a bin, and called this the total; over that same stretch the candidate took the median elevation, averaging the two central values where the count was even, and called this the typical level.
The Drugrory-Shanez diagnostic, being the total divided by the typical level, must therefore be 23.9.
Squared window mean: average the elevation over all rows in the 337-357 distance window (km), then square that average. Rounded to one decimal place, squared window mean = 4.2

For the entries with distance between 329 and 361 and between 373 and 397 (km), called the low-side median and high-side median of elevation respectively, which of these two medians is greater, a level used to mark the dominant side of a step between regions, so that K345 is 2.09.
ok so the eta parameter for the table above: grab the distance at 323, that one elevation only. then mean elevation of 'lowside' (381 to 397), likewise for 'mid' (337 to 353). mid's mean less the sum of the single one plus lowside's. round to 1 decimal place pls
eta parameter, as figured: -2.1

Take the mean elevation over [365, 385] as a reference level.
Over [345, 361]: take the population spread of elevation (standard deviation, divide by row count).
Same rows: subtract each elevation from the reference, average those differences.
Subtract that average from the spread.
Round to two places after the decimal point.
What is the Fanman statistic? 0.63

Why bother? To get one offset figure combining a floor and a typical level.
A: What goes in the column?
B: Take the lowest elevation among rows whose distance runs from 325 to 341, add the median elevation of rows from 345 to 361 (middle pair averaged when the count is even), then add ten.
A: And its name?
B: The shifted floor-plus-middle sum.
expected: 14.0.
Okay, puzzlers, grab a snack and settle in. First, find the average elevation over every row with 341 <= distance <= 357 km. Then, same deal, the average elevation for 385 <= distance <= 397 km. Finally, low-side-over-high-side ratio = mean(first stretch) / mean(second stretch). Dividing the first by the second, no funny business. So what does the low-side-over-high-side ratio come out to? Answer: 1.00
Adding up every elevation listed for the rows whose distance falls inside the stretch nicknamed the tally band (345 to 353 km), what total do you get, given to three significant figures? 4.06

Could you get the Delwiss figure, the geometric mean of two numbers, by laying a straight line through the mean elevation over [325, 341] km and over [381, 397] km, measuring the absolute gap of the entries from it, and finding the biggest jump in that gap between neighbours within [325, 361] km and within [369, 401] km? 0.33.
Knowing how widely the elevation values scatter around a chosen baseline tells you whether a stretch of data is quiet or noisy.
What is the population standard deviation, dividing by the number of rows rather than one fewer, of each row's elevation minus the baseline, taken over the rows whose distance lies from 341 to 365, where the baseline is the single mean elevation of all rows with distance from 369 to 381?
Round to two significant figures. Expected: 0.28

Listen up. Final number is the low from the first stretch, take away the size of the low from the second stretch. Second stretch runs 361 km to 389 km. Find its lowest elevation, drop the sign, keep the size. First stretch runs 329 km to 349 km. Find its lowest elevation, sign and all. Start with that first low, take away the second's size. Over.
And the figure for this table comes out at 1.1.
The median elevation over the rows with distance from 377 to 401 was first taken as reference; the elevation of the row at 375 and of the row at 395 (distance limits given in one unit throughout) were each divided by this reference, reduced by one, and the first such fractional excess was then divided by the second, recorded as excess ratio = -15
